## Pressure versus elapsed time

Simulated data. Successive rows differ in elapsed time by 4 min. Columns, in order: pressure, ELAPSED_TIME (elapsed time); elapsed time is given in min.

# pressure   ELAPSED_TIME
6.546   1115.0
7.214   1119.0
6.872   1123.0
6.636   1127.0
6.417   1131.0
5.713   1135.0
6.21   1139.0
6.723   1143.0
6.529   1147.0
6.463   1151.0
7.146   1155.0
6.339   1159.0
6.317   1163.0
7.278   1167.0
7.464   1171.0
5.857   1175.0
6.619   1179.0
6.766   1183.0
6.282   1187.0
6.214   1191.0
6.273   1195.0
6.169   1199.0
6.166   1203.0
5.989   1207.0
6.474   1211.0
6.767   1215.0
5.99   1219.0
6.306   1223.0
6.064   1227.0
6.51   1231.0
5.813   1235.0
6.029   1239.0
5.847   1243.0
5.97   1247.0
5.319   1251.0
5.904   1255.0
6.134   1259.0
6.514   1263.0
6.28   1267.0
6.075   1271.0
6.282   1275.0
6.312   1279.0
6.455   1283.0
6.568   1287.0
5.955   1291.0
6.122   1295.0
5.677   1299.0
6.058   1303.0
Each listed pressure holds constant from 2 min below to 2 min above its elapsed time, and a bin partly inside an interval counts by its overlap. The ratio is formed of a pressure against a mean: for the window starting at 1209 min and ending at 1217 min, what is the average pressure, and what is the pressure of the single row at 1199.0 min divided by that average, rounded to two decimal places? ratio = 0.93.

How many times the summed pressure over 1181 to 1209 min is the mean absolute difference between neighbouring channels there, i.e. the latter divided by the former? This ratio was 0.0034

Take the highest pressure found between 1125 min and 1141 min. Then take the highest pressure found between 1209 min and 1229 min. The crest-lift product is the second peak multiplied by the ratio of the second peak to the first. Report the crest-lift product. 6.9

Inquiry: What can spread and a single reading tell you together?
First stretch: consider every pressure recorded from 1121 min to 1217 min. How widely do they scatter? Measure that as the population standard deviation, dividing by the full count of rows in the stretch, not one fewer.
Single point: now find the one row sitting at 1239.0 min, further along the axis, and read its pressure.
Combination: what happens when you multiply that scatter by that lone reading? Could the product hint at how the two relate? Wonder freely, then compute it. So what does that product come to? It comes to 2.5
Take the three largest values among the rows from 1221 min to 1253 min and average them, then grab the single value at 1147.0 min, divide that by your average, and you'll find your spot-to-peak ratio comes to 1.04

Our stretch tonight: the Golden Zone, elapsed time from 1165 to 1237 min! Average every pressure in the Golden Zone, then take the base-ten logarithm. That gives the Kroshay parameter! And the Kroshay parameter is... 0.805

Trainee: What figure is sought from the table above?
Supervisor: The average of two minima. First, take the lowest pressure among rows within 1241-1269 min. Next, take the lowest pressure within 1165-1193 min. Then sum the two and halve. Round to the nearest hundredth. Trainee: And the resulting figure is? 5.59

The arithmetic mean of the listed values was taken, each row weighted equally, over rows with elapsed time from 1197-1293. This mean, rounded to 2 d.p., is 6.16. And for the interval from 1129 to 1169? 6.51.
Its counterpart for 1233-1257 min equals 5.81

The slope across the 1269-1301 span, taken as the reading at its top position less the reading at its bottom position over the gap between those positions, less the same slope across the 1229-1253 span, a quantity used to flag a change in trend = 0.045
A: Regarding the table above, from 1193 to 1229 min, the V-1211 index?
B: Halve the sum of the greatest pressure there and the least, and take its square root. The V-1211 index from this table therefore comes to 2.53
